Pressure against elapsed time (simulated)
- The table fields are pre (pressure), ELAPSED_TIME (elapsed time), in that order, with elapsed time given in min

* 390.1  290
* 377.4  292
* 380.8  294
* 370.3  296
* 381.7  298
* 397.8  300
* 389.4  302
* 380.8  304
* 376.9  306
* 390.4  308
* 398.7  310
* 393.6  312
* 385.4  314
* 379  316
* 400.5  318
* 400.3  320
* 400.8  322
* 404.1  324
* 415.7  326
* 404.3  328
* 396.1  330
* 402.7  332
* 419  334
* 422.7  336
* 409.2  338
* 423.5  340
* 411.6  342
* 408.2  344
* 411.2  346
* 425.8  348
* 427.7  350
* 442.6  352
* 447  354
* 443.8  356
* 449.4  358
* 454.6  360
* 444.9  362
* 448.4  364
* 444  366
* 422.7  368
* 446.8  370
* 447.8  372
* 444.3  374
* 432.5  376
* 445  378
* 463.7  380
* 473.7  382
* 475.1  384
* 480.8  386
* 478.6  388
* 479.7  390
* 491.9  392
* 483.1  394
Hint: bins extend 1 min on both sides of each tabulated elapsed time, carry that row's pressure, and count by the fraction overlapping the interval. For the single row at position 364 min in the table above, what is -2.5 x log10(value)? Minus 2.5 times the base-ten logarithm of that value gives -6.63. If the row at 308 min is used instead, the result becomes -6.48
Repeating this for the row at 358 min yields -6.63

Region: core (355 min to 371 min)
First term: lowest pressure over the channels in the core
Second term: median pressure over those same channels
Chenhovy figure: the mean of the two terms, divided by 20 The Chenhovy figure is 21.7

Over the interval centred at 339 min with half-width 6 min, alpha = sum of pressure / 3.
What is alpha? 831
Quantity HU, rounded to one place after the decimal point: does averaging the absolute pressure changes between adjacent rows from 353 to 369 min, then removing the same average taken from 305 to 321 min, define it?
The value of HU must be -1.5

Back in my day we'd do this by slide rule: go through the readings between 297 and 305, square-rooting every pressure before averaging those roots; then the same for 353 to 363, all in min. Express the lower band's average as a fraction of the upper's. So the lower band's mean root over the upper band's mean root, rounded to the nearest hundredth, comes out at 0.93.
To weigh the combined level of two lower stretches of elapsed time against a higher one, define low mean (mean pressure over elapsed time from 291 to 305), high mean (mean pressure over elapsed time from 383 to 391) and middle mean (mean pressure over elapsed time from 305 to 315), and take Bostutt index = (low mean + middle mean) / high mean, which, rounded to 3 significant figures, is 1.61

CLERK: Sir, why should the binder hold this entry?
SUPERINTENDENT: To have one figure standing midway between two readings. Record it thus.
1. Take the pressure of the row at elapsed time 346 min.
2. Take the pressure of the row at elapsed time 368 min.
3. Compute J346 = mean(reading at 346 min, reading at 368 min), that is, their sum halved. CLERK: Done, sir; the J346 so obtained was 417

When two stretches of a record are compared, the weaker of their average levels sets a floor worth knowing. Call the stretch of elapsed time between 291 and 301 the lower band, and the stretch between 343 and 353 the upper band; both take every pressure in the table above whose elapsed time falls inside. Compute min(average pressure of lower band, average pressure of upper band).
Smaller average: 382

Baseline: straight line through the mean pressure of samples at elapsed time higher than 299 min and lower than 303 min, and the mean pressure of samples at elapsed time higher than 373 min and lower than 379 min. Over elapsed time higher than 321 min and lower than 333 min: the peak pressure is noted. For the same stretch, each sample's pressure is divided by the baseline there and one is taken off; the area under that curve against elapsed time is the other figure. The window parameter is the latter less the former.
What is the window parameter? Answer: -416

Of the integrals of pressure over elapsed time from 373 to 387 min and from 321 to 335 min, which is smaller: 5685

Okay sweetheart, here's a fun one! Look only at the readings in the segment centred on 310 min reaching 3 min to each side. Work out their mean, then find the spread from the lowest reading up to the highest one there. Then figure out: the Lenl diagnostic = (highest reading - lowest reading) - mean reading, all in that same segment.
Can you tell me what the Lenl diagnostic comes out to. -386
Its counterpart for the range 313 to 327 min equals -361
